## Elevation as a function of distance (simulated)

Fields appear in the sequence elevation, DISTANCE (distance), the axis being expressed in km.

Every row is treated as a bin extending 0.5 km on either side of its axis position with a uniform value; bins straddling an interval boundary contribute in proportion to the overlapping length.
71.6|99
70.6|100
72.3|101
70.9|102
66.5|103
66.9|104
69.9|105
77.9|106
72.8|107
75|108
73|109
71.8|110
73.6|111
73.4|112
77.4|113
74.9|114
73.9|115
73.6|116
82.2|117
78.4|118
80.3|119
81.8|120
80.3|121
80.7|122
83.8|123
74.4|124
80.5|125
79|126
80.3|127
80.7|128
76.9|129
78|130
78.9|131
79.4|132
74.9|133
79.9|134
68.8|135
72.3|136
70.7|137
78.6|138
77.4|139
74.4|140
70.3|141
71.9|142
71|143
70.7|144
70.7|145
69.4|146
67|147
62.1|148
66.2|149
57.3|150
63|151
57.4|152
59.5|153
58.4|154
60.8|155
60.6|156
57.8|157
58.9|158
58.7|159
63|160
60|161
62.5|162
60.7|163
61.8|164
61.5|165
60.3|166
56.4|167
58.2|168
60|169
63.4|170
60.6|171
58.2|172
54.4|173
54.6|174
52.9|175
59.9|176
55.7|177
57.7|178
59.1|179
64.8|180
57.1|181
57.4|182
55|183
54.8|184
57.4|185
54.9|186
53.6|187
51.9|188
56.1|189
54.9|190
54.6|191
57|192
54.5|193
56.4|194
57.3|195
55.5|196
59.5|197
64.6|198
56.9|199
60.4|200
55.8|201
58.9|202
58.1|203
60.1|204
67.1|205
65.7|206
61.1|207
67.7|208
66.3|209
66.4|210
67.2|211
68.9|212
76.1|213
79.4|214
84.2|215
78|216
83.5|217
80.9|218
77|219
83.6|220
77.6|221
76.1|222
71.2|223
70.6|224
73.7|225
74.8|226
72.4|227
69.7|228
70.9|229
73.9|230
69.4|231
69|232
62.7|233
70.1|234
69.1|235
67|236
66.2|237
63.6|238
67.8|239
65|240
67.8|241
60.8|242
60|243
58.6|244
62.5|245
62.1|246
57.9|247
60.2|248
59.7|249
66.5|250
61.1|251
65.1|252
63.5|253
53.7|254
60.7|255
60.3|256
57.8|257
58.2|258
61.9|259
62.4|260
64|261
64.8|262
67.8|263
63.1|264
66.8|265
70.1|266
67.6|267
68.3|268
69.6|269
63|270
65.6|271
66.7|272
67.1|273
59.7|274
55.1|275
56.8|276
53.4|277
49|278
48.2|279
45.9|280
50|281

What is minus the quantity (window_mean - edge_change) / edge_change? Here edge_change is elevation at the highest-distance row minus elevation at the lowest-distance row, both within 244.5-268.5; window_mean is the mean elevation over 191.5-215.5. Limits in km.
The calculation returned -10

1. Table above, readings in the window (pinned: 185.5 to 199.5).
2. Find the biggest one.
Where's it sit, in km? 198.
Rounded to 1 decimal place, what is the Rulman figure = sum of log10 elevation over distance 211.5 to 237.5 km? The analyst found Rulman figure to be 48.5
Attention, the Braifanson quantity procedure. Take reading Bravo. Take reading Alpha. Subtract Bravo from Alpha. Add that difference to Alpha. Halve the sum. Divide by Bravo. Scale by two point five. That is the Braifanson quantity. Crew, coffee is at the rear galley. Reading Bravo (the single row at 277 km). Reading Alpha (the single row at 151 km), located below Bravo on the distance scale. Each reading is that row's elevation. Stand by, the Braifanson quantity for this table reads 1.7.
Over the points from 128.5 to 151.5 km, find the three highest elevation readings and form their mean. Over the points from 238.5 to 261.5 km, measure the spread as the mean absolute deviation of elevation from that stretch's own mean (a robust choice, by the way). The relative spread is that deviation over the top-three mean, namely 0.034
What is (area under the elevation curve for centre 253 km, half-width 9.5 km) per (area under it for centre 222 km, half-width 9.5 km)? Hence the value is 0.80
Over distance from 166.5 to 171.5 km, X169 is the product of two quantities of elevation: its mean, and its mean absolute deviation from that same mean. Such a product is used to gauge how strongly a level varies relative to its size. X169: 116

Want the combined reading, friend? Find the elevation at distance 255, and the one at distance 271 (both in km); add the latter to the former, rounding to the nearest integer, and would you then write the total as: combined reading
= 126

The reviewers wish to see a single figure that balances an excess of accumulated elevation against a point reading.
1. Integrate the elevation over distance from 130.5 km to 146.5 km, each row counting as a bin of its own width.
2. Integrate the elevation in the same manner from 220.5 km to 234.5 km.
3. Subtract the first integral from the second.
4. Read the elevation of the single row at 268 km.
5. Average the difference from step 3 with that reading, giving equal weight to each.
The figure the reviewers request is -54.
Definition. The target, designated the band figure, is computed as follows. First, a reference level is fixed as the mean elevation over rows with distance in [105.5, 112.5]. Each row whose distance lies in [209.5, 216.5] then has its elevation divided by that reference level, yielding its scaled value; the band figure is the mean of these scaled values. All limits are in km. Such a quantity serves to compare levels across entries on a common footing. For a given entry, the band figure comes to 1.01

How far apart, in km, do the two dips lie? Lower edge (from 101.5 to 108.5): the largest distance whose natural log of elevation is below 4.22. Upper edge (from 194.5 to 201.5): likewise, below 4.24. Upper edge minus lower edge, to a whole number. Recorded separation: 97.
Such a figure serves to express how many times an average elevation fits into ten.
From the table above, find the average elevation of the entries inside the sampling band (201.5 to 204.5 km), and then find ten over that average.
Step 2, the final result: 0.169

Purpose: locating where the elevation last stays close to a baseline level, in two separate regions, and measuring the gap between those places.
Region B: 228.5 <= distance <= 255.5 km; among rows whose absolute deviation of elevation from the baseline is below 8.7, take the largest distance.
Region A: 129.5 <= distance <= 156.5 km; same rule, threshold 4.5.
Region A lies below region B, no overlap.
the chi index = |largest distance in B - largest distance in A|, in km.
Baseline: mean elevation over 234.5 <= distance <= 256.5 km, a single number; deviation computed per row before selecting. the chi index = 99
